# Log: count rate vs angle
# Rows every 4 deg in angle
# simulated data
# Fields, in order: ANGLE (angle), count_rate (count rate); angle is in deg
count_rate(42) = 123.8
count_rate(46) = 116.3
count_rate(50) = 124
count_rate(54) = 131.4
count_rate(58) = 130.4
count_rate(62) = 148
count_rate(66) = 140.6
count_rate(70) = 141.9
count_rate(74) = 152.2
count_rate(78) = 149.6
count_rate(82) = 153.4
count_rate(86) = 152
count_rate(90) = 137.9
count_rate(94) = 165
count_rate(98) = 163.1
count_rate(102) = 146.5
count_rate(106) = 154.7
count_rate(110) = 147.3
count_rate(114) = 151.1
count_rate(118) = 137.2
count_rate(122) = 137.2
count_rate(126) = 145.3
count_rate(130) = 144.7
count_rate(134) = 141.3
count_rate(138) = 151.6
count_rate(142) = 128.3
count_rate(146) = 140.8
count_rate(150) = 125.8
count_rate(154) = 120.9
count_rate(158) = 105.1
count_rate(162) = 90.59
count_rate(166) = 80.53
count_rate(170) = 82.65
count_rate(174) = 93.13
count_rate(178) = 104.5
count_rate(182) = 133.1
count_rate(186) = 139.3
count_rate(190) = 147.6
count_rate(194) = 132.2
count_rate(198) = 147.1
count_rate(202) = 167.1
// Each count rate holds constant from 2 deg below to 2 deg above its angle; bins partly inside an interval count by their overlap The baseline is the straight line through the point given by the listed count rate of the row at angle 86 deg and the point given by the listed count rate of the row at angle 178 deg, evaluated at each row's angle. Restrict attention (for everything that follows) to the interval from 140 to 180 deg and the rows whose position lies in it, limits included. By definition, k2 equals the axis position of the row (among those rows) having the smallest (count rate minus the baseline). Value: 166 deg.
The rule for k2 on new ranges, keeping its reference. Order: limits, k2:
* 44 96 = 46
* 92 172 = 166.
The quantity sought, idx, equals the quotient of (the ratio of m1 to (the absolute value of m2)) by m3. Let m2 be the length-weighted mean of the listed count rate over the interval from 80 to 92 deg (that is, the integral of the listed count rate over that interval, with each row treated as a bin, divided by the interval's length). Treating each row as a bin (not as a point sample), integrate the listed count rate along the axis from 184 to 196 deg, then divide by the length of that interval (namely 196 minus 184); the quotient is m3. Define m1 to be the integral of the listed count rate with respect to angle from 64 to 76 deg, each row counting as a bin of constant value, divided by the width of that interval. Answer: 0.0070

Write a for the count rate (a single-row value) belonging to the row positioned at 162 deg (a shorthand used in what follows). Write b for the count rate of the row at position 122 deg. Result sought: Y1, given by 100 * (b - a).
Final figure 4661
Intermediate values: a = 90.59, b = 137.2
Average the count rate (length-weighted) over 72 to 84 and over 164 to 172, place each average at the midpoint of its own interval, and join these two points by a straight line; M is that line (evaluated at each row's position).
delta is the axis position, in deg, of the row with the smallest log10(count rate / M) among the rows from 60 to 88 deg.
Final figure 66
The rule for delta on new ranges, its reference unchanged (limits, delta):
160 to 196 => 166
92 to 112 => 102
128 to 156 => 142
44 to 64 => 46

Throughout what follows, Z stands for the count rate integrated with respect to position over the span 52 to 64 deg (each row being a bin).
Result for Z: 1639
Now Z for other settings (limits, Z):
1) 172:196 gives 2999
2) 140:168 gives 3168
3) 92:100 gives 1312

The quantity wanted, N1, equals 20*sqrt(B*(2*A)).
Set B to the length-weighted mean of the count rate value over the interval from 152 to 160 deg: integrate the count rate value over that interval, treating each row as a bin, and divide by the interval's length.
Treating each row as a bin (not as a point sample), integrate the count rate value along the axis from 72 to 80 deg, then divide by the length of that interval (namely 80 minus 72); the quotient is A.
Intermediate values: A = 151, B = 113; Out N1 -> 3693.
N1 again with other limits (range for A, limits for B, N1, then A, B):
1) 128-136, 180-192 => 4002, 143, 140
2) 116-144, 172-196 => 3752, 141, 125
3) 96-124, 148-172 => 3459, 148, 101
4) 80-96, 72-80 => 4285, 152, 151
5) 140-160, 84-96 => 3881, 124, 152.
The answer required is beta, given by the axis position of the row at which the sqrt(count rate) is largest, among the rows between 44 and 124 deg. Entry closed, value 94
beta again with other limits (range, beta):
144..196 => 190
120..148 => 138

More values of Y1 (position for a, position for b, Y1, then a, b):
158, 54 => 2630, 105.1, 131.4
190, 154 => -2670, 147.6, 120.9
